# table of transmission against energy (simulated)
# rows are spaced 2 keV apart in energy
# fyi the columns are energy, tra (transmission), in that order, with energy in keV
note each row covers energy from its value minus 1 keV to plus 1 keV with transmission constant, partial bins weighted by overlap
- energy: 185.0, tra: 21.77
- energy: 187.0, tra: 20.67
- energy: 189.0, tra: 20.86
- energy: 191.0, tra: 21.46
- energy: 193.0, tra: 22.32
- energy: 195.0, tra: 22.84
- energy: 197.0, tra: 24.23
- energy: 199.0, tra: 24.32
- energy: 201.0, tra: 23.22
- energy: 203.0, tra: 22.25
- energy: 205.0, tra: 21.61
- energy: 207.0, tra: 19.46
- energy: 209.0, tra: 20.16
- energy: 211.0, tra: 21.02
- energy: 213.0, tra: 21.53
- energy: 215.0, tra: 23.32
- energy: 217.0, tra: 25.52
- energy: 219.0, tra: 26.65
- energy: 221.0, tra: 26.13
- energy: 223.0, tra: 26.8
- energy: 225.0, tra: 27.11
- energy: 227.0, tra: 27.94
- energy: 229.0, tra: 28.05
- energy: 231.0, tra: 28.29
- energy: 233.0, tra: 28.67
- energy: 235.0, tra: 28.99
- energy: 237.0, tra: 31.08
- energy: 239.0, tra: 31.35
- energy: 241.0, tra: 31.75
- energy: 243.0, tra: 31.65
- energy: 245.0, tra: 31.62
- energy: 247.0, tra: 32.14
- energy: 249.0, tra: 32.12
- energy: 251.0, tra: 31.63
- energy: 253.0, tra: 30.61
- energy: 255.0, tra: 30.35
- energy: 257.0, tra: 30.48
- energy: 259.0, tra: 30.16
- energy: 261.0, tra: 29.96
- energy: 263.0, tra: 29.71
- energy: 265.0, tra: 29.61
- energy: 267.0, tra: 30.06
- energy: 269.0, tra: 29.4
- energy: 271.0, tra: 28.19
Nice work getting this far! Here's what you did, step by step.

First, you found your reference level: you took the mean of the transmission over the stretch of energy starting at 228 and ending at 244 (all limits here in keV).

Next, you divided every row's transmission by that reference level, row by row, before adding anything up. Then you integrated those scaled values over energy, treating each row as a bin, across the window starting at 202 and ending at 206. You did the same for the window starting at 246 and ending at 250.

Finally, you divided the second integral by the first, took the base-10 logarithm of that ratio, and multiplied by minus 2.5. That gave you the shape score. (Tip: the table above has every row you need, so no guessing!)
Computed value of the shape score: -0.41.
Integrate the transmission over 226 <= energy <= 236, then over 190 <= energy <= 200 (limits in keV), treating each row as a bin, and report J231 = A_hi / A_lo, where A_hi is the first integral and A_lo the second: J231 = 1.23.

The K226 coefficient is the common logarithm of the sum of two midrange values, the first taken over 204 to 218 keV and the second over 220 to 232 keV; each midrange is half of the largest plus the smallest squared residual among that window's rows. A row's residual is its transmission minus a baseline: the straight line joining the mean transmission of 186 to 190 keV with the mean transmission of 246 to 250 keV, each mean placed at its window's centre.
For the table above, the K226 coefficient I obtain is 1.10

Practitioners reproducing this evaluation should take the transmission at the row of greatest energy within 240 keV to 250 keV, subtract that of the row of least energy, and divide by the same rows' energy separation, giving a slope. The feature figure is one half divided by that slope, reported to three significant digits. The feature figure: 10.8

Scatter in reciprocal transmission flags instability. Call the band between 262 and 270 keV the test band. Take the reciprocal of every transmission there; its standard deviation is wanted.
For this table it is 0.0003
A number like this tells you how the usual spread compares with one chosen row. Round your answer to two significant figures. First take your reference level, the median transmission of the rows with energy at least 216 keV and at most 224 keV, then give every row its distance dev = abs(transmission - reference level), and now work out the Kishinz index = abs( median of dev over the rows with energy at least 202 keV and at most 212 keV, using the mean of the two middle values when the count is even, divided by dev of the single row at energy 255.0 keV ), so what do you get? 1.4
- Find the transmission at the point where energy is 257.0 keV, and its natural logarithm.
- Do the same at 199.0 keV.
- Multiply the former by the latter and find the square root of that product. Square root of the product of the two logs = 3.30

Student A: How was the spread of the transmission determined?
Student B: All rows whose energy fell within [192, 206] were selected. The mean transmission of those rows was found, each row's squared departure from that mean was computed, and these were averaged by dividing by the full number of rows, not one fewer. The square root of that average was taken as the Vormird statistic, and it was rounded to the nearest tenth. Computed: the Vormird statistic 0.9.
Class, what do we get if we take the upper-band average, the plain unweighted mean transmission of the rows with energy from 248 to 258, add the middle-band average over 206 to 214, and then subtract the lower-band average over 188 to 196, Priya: 30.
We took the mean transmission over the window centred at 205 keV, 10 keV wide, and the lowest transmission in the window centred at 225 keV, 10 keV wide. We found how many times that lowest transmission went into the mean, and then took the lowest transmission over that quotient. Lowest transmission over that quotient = 32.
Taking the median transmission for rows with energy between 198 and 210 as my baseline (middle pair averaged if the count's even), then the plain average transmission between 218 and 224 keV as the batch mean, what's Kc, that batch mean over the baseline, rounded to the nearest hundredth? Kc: 1.21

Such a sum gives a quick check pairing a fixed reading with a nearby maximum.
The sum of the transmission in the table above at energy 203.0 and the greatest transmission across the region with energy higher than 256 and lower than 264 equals 52.7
